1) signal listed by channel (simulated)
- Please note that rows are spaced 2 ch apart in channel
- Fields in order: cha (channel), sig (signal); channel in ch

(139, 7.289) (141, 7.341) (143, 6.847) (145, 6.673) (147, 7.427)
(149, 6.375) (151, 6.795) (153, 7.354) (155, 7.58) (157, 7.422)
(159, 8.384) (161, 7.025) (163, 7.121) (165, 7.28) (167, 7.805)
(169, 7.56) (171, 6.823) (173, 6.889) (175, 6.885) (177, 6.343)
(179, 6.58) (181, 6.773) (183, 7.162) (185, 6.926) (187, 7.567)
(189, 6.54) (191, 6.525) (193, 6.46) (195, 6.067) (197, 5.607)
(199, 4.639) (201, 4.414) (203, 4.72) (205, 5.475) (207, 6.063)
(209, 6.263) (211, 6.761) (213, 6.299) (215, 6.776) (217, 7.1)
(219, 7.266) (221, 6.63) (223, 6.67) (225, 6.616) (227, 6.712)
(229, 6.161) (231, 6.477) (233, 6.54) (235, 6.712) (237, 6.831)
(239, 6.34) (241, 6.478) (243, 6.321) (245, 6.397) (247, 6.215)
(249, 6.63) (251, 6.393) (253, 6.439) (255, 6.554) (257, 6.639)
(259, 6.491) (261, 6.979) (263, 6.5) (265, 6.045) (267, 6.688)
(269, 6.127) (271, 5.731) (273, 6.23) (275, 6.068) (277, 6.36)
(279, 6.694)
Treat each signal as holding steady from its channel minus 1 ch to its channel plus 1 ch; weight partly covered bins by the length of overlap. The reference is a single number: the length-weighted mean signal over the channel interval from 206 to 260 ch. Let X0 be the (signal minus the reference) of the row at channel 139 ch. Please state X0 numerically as 0.7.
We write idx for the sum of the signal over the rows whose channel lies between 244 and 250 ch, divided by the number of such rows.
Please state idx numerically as 6.41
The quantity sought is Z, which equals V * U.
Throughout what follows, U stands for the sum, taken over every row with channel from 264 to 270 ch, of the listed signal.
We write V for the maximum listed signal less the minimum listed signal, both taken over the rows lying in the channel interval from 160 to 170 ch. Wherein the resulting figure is 15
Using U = 19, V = 0.8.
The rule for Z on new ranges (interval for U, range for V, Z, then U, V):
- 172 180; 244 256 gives 11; 27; 0.4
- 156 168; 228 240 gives 30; 45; 0.7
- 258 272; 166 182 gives 65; 45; 1.5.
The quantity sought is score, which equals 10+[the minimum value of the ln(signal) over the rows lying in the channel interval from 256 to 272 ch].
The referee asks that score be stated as 11.7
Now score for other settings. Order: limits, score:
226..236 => 11.8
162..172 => 11.9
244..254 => 11.8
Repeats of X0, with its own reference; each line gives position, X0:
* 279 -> 0.1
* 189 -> 0.0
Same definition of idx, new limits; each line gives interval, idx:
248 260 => 6.52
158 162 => 7.70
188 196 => 6.40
